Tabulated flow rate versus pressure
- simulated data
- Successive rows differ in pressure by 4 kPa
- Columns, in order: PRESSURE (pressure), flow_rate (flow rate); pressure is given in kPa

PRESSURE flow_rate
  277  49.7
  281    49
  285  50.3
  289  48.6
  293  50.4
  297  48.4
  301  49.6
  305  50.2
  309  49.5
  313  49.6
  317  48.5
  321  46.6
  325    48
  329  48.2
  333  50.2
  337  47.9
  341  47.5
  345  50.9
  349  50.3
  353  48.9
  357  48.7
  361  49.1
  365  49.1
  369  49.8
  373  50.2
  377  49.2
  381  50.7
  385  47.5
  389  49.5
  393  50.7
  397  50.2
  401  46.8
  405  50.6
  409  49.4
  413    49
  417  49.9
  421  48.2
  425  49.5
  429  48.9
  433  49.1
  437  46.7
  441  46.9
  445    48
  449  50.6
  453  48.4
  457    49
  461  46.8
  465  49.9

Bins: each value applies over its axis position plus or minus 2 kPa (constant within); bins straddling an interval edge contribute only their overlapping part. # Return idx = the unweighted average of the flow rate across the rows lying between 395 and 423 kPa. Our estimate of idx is 49.2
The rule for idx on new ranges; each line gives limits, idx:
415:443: 48.5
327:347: 48.9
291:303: 49.5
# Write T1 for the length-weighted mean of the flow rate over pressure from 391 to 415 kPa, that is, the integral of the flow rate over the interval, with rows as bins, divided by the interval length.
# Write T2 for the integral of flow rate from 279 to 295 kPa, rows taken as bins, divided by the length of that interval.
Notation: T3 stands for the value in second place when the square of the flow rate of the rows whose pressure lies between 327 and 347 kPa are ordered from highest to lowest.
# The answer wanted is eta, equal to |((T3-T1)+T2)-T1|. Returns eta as 2471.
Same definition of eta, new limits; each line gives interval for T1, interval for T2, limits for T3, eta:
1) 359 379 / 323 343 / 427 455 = 2360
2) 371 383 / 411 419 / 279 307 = 2479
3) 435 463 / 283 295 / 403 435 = 2444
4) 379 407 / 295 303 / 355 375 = 2430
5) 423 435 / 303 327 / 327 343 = 2274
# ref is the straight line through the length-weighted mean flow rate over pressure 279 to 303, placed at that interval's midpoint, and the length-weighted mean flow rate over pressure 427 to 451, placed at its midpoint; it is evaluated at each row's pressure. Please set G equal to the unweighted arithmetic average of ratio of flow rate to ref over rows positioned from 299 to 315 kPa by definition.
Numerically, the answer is 1.01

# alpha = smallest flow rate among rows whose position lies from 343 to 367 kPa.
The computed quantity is 48.7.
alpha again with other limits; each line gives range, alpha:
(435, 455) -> 46.7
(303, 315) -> 49.5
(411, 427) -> 48.2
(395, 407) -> 46.8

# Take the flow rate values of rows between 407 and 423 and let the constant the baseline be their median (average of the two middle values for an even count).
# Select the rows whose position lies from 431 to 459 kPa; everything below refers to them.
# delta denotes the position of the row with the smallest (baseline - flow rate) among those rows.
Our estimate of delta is 449 kPa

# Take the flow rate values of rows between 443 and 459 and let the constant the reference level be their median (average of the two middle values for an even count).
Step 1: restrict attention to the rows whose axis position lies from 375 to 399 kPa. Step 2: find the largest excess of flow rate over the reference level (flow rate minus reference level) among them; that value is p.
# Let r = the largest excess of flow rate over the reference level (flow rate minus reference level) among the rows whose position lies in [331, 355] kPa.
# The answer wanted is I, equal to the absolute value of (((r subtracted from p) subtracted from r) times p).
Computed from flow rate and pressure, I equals 4.8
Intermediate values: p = 2.00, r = 2.2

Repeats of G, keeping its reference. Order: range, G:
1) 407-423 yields 1.01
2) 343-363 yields 1.01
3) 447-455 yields 1.03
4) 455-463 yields 0.99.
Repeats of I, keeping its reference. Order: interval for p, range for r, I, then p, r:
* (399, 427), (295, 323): 2.1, 1.90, 1.5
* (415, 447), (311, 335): 2.2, 1.20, 1.5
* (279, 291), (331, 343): 2.2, 1.60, 1.5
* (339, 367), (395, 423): 3.5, 2.20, 1.9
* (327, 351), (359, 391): 4.0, 2.20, 2.0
